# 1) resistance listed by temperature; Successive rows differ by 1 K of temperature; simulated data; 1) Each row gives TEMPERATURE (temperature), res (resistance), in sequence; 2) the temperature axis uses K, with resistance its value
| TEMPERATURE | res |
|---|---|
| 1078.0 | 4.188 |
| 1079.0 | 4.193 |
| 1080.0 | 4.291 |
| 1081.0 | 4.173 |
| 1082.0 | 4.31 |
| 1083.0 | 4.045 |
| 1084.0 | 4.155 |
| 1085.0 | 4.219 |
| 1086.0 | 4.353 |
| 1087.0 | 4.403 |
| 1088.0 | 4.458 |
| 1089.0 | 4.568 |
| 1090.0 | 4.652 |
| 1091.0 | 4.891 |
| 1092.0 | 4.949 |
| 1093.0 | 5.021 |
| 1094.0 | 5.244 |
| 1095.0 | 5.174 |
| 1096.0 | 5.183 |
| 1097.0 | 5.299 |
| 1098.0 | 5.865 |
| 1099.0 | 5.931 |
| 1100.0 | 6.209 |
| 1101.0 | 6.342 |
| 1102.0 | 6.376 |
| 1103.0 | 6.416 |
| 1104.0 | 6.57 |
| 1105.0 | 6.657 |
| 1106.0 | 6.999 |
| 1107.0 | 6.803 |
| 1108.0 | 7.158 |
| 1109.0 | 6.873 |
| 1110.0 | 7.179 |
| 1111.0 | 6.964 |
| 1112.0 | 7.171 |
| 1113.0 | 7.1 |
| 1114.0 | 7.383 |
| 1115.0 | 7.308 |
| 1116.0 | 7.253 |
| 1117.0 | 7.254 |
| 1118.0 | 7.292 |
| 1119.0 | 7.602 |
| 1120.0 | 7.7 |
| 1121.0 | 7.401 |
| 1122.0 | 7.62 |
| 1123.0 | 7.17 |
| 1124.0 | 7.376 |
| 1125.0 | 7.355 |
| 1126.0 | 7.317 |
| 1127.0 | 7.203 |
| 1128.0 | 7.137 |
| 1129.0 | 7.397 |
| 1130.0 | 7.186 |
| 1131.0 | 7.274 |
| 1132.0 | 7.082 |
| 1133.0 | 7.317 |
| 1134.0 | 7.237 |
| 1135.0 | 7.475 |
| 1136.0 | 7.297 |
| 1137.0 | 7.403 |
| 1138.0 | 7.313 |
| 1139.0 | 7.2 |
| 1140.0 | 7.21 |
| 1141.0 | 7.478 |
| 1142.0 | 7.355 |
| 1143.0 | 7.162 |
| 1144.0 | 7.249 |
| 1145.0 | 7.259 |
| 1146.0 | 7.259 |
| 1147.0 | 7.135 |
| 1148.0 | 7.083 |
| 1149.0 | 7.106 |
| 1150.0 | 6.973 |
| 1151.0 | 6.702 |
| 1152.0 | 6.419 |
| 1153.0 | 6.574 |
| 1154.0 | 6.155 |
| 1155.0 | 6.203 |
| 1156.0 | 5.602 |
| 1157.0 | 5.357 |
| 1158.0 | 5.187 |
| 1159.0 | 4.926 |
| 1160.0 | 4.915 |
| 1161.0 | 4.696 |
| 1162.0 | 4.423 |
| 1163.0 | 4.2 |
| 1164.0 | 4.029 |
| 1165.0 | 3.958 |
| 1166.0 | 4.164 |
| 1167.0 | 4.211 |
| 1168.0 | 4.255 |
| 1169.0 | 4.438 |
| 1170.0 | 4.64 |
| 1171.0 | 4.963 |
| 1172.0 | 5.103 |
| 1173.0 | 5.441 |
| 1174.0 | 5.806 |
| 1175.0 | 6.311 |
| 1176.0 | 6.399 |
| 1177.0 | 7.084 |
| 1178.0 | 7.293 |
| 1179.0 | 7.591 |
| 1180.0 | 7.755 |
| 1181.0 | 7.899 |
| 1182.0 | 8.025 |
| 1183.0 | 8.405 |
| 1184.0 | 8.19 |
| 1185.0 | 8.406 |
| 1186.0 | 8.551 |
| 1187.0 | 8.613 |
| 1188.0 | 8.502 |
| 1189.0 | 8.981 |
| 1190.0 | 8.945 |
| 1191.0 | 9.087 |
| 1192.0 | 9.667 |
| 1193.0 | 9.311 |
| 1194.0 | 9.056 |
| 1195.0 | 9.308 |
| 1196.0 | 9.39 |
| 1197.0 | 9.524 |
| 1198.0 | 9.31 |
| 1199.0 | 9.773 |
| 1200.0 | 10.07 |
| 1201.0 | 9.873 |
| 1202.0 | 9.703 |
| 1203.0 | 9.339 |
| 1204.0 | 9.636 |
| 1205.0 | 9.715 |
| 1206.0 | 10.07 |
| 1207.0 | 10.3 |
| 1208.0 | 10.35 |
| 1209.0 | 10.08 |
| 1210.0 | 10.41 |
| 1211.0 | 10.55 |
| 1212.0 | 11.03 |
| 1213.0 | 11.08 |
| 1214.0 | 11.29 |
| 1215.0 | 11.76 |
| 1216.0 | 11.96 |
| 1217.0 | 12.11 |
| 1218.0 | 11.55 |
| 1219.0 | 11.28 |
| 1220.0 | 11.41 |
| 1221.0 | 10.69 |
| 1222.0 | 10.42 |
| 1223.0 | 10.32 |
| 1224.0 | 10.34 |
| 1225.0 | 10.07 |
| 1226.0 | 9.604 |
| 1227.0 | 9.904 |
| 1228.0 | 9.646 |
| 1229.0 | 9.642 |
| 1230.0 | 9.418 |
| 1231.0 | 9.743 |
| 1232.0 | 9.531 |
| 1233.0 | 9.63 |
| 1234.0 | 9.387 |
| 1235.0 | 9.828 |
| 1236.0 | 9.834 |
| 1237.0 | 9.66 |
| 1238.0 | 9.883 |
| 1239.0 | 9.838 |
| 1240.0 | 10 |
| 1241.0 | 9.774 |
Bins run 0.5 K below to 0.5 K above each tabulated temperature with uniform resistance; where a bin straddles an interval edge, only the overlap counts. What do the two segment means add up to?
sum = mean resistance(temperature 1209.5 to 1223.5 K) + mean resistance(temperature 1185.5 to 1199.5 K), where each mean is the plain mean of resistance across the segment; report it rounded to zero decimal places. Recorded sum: 20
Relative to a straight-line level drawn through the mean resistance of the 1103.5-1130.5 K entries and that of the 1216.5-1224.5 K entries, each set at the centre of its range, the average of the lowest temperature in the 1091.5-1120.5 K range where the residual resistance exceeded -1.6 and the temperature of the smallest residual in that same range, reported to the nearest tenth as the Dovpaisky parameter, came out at 1092.0 K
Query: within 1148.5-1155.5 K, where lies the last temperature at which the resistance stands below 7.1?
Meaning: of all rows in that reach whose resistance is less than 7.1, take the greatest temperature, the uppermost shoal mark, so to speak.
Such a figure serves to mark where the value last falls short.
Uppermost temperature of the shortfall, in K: 1155.0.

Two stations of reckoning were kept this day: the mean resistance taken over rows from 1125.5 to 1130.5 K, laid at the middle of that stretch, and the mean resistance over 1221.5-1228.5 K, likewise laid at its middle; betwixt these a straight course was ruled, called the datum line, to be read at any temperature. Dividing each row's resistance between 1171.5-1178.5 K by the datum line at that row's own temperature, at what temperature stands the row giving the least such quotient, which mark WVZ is 1172.0 K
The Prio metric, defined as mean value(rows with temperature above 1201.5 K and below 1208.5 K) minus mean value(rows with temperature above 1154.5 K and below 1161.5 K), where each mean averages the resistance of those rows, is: 4.6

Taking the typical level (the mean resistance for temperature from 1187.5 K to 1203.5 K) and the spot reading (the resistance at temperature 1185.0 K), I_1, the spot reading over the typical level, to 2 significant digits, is 0.90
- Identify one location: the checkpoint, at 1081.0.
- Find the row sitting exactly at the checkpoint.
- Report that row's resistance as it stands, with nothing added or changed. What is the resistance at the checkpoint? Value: 4.173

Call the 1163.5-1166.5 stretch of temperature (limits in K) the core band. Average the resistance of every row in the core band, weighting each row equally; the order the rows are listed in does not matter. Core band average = 4.1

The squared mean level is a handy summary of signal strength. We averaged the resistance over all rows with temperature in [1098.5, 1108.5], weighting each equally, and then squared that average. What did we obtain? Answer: 43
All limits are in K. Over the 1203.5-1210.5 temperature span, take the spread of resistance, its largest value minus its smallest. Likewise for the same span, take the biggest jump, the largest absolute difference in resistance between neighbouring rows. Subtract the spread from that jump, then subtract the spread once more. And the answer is -1.2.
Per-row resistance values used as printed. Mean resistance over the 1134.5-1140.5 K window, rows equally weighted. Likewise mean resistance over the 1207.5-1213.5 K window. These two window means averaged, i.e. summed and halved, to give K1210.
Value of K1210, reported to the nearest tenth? 8.9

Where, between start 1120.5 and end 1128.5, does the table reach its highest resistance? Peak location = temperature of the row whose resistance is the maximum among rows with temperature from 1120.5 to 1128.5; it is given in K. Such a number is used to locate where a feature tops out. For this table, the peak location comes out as 1122.0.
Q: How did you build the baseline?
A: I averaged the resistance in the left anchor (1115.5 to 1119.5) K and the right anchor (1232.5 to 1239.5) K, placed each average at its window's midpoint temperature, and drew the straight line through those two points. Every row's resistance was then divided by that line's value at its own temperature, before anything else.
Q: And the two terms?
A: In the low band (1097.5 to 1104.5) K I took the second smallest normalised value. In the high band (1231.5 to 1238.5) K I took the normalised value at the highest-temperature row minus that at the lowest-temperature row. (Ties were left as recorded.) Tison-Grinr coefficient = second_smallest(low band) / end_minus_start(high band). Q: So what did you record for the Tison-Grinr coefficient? 36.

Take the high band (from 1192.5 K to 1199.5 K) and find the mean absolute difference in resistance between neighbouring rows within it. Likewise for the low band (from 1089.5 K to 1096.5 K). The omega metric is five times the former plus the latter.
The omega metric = 1.28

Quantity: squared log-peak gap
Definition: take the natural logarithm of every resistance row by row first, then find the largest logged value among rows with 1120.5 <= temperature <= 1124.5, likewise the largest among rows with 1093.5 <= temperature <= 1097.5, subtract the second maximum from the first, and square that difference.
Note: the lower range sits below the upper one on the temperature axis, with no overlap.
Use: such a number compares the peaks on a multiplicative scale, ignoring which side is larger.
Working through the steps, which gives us 0.13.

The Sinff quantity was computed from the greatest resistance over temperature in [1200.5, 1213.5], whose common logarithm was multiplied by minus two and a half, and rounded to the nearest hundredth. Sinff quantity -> -2.61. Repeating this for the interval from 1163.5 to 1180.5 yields -2.22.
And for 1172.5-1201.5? -2.51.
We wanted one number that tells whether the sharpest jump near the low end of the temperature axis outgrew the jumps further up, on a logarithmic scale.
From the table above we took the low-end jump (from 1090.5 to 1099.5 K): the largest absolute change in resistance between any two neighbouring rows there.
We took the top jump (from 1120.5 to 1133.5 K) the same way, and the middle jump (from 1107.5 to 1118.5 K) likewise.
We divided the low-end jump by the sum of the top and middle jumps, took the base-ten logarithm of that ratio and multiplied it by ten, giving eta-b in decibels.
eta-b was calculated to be -1.3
